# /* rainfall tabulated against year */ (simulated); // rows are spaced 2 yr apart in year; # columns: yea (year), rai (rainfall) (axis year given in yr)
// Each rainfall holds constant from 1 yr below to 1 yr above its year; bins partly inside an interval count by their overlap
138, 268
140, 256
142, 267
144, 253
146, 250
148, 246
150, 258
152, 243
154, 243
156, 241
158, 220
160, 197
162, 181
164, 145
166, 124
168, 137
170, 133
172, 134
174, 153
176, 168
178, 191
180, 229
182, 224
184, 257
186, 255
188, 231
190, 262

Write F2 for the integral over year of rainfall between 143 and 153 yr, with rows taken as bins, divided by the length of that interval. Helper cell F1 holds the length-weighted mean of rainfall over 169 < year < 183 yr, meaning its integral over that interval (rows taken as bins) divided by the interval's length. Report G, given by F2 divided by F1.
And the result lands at 1.42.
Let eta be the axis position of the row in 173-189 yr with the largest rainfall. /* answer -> 184 yr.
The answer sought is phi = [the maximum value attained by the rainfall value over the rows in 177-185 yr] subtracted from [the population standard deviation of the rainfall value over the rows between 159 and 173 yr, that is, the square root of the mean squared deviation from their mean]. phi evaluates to -231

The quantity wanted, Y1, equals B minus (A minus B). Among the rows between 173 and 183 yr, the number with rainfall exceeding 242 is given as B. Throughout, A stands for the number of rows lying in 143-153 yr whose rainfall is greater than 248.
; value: -3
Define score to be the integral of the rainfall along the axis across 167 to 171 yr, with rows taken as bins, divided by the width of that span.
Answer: 135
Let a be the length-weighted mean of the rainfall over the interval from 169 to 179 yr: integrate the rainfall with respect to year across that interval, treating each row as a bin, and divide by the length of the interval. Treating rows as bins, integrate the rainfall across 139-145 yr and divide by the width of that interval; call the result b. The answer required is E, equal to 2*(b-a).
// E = 206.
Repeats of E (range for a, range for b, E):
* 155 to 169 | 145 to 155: 140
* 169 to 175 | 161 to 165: 46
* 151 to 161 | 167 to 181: -130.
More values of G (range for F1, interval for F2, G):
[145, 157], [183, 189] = 1.00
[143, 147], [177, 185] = 0.90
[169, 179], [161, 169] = 0.94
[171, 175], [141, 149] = 1.77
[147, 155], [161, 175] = 0.58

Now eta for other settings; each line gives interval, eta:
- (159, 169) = 160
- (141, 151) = 142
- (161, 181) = 180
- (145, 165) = 150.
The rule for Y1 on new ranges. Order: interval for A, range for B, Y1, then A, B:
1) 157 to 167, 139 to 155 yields 16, 0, 8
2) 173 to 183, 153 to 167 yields 2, 0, 1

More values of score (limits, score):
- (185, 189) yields 243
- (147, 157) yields 246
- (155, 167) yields 185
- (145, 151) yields 251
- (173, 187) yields 211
